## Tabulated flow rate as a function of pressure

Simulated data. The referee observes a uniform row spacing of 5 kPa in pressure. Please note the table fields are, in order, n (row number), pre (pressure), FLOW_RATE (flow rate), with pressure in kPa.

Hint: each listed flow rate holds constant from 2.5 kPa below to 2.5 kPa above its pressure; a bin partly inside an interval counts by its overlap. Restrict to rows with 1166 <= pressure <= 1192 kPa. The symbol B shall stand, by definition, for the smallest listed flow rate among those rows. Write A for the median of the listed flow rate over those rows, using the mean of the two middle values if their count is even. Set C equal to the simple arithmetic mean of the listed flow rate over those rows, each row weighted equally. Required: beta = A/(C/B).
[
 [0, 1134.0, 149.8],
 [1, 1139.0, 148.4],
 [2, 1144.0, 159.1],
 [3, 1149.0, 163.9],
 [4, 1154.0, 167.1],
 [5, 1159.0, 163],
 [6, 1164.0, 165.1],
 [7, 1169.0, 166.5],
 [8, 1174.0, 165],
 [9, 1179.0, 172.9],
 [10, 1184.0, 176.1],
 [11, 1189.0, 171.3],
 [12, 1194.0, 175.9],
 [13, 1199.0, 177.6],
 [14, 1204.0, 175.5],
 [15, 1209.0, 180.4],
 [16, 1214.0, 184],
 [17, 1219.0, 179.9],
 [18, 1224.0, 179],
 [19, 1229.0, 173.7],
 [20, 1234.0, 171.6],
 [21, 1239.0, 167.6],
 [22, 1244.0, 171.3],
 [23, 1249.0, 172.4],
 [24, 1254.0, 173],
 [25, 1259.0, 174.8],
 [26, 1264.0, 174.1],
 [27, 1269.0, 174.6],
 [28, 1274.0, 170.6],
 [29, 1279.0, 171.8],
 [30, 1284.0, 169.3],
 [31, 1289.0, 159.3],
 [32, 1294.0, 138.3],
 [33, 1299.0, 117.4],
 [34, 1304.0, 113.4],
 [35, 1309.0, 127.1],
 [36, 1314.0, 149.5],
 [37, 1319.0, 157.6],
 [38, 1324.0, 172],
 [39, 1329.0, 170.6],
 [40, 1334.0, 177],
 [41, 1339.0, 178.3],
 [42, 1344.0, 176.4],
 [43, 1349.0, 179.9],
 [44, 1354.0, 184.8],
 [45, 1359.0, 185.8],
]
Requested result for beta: 166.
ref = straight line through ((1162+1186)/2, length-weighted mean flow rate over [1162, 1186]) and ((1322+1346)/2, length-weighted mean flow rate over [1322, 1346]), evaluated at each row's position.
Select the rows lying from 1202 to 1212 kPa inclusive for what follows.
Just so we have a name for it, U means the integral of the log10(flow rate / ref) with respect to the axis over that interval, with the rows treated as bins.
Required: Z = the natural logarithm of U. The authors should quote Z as -1.6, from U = 0.20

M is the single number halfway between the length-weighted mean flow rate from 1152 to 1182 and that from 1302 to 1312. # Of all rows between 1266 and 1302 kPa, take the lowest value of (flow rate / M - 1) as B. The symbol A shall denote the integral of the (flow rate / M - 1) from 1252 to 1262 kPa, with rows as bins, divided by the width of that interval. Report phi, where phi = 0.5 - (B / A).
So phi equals 1.41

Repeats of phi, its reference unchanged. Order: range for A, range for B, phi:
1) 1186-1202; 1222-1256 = -0.26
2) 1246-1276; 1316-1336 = 0.04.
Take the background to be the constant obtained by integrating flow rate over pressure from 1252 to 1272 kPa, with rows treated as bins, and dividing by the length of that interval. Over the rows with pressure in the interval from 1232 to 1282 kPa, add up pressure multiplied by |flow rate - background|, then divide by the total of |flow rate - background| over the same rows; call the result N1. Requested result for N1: 1251.9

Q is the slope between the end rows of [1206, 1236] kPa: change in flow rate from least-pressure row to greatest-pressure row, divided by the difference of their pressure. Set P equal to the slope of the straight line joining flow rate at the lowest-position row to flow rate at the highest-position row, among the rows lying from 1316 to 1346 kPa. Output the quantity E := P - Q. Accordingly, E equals 1.1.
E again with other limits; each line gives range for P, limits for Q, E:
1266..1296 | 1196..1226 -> -1.5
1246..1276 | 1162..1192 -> -0.3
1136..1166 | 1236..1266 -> 0.4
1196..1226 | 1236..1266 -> -0.2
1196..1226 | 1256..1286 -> 0.3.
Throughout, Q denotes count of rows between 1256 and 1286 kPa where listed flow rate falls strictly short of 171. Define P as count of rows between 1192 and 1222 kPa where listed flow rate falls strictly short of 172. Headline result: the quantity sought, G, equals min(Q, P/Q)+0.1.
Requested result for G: 0.1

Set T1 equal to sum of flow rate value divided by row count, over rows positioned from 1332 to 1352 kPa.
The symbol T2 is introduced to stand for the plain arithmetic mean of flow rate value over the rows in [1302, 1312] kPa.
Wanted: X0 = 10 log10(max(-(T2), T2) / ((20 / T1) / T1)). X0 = 52.8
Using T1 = 178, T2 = 120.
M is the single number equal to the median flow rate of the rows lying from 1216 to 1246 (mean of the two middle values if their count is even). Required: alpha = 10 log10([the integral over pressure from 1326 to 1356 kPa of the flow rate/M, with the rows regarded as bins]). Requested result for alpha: 14.89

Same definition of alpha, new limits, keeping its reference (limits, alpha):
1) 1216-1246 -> 14.81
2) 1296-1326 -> 13.83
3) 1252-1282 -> 14.78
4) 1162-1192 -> 14.70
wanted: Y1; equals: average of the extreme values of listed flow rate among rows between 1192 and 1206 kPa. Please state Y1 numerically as 177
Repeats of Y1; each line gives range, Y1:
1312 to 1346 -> 164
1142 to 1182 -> 166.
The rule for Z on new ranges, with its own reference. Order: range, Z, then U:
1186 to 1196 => -2.3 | 0.10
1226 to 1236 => -3.0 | 0.05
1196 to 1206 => -1.8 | 0.16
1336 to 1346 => -2.9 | 0.06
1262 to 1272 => -3.1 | 0.04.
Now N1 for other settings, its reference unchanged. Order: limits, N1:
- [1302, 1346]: 1311.2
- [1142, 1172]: 1155.0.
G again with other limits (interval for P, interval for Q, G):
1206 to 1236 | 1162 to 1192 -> 0.4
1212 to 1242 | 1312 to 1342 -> 0.8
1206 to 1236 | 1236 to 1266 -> 1.1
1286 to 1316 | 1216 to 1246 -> 1.1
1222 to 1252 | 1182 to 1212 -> 0.1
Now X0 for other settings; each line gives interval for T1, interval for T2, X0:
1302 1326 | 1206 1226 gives 52.7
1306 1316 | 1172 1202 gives 52.2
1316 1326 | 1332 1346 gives 53.8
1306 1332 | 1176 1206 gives 53.2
